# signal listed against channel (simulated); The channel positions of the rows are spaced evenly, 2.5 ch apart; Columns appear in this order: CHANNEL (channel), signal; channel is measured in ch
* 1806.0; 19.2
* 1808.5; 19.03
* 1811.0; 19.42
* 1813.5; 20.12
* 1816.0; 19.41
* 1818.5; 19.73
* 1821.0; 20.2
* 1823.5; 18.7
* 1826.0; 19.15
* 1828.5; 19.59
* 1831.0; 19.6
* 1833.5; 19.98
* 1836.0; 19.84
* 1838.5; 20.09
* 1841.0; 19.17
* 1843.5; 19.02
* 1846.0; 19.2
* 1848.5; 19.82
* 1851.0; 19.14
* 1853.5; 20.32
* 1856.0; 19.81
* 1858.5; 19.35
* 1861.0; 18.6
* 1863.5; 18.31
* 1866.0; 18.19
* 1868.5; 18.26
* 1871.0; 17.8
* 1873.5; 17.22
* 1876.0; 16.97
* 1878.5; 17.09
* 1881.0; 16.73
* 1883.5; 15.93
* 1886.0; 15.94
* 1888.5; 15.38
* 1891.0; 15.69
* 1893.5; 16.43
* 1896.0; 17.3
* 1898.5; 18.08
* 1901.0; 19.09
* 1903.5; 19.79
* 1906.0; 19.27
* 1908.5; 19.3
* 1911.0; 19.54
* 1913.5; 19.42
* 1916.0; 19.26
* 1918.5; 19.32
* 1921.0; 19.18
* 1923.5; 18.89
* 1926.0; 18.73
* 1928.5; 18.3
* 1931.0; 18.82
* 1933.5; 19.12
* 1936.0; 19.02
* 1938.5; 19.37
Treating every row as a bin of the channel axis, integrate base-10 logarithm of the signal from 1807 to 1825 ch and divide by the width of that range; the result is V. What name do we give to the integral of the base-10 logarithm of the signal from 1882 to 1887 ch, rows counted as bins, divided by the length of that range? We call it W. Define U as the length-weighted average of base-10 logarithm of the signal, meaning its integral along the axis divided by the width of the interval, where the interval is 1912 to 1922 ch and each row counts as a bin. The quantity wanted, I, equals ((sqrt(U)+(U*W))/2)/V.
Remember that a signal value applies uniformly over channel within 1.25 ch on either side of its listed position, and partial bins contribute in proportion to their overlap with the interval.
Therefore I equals 1.04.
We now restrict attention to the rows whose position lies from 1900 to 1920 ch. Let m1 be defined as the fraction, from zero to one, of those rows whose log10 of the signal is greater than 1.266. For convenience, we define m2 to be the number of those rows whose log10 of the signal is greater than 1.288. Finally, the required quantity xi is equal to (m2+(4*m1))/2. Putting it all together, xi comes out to 3.5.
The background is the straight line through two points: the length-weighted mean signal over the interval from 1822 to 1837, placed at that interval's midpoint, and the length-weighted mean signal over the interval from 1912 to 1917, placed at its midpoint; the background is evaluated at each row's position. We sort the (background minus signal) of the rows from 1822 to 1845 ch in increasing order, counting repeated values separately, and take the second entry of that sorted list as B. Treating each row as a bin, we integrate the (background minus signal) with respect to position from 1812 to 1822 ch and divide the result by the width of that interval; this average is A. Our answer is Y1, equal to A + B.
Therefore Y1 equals -1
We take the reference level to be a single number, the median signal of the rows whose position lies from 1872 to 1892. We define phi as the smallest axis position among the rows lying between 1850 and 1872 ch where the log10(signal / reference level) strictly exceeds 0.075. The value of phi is 1853.5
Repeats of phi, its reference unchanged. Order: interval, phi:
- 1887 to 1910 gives 1903.5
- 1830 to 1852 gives 1831.0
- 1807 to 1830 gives 1811.0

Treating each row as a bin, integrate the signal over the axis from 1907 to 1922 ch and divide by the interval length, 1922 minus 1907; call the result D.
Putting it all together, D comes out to 19.3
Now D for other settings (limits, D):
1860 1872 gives 18.2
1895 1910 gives 18.8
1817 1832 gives 19.5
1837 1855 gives 19.5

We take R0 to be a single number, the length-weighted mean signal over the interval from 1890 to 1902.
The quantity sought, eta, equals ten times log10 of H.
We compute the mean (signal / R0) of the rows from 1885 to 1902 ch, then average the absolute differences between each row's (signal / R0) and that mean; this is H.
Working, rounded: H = 0.065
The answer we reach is -11.9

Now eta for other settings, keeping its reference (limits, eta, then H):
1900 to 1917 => -20.0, 0.010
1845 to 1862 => -15.9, 0.026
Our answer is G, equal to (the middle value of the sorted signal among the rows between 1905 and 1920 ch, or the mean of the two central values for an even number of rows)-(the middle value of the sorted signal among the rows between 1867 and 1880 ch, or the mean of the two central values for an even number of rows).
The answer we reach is 2.1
